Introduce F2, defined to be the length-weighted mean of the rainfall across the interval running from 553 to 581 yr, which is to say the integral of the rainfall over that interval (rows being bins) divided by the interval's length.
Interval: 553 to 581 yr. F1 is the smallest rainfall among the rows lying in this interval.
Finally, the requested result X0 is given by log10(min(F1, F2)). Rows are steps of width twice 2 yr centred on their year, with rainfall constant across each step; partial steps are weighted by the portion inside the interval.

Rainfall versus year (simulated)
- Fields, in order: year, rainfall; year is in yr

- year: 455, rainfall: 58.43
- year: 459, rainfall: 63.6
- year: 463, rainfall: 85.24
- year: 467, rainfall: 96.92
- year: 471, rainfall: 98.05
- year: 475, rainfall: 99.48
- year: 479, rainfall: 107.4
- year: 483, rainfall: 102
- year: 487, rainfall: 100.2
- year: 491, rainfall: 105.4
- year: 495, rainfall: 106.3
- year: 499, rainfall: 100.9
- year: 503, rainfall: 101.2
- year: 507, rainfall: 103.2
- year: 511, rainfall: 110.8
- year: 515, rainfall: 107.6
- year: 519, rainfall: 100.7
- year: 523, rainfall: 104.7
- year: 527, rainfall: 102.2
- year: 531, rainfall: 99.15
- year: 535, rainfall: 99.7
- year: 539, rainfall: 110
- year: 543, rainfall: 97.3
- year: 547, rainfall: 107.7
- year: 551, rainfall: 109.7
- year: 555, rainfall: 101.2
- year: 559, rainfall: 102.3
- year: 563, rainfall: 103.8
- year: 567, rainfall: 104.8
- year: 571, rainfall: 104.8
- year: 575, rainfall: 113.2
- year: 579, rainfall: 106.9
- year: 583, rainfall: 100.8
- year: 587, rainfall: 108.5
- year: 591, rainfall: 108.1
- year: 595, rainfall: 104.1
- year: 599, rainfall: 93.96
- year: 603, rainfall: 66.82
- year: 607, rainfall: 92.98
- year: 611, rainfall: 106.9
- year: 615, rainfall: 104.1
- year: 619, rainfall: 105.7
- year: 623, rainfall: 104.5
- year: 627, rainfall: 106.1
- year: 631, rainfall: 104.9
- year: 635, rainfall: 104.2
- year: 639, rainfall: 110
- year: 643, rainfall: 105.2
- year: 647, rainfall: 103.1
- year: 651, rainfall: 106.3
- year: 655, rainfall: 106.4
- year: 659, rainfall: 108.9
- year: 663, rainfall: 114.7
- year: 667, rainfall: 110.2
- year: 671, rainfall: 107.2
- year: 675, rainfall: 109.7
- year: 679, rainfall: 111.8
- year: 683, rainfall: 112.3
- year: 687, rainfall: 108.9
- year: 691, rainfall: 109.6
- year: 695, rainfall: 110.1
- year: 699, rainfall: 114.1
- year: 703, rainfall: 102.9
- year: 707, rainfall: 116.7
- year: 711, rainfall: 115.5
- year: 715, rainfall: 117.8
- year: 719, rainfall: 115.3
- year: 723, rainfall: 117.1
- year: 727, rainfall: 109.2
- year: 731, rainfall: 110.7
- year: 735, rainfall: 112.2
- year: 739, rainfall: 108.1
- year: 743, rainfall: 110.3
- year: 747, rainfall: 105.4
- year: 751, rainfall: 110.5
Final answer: 2.01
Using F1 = 101.2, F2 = 105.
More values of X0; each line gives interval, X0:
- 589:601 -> 1.97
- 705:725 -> 2.06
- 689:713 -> 2.01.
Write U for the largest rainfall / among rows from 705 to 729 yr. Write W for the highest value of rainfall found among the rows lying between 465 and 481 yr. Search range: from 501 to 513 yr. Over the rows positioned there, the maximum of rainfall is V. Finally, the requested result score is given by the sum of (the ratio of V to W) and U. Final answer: 119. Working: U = 117.8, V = 110.8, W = 107.4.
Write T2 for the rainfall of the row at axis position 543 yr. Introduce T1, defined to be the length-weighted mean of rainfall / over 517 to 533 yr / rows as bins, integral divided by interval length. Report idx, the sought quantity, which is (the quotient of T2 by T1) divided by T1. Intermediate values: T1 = 102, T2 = 97.3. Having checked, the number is 0.0094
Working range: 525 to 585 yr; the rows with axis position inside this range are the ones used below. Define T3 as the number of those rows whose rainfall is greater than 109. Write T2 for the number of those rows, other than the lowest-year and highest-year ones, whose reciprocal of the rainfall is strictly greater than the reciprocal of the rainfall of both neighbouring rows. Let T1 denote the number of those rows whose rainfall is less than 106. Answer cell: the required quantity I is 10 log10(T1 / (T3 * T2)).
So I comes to 0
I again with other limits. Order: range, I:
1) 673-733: -18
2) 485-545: 3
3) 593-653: 3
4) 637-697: -11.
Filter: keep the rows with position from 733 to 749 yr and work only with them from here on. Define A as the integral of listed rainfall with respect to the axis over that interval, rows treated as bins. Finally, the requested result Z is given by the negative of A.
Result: -1744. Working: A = 1744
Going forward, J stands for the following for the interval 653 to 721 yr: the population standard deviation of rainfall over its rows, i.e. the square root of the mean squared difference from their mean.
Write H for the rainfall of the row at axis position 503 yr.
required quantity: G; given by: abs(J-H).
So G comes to 97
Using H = 101.2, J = 3.9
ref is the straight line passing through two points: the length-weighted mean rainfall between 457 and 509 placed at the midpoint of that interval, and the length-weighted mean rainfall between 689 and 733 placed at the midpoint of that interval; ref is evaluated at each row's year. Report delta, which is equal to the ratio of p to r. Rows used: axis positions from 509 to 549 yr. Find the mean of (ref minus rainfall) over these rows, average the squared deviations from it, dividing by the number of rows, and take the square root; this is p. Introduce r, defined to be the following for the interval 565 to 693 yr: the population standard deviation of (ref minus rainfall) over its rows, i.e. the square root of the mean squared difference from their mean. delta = 0.6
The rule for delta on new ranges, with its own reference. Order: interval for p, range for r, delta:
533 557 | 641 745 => 1.4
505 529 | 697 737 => 0.8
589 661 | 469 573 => 2.4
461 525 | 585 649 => 0.5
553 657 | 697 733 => 1.8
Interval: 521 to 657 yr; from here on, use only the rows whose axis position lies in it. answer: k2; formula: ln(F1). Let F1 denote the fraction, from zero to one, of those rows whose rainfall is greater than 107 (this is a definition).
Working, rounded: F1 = 0.21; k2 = -1.6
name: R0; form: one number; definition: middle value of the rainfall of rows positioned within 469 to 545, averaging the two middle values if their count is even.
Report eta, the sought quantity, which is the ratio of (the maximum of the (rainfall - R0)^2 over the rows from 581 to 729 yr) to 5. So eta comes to 248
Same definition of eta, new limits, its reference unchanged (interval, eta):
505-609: 248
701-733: 50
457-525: 295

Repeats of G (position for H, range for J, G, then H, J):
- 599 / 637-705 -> 91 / 93.96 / 3.3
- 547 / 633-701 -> 105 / 107.7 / 3.2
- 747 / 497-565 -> 101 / 105.4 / 4.0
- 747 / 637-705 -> 102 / 105.4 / 3.3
